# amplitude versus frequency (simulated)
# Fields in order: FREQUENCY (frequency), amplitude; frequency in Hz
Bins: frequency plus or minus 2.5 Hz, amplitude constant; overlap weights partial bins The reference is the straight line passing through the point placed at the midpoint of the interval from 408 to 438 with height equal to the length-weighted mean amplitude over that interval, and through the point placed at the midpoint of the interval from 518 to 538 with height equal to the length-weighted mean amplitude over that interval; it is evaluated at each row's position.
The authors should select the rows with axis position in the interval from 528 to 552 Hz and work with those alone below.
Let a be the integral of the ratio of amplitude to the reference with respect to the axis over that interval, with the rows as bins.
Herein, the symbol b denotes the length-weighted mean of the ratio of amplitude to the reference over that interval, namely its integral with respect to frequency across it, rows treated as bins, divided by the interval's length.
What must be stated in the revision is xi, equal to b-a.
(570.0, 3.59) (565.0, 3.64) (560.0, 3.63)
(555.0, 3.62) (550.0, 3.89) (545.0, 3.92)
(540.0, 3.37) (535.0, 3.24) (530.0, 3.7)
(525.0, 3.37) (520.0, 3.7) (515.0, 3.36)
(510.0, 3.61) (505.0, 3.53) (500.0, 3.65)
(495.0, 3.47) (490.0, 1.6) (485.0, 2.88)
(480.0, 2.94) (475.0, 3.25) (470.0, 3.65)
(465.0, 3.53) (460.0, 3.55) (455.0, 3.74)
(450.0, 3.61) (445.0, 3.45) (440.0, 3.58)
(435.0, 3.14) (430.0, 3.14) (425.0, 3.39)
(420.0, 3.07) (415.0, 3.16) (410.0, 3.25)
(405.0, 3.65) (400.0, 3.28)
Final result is -24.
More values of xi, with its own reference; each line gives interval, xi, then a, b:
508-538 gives -29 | 30.1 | 1.00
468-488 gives -18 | 18.7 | 0.93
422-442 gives -19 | 20.5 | 1.02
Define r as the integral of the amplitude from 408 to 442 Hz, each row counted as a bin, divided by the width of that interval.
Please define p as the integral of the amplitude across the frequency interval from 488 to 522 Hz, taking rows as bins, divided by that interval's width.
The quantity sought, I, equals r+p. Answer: 6.53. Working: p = 3.29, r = 3.24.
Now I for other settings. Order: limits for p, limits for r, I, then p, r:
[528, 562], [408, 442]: 6.87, 3.62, 3.24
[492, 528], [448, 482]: 6.98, 3.50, 3.47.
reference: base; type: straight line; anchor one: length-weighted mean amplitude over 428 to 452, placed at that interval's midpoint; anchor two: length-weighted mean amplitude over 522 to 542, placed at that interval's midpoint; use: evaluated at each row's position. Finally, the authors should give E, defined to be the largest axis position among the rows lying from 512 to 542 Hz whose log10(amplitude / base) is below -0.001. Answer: 540.0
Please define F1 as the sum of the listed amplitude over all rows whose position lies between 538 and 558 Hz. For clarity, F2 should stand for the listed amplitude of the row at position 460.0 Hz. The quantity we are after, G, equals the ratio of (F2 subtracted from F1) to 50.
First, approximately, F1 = 14.80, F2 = 3.55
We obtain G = 0.225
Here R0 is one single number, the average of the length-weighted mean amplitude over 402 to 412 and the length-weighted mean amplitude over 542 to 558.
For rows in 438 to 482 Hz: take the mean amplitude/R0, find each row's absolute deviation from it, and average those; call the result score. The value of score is 0.049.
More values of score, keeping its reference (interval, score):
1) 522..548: 0.064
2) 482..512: 0.163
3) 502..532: 0.035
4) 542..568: 0.036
